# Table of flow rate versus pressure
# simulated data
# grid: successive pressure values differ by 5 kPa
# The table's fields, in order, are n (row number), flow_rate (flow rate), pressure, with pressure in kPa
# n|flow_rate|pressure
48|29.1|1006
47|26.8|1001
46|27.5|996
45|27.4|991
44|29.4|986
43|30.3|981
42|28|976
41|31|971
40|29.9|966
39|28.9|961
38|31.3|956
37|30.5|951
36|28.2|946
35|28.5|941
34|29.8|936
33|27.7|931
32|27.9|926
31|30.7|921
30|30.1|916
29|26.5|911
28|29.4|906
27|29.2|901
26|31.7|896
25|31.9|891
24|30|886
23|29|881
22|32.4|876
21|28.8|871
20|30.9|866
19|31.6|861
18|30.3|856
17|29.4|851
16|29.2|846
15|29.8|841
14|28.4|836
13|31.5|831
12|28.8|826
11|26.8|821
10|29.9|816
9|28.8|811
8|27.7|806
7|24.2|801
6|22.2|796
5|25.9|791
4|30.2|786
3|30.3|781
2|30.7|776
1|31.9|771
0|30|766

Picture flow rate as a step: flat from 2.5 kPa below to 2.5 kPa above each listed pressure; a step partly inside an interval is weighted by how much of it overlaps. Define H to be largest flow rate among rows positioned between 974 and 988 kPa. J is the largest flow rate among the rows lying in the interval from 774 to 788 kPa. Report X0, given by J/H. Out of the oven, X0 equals 1.01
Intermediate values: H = 30.3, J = 30.7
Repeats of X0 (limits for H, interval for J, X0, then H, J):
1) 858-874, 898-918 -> 0.95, 31.6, 30.1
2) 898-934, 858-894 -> 1.06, 30.7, 32.4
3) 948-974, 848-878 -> 1.04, 31.3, 32.4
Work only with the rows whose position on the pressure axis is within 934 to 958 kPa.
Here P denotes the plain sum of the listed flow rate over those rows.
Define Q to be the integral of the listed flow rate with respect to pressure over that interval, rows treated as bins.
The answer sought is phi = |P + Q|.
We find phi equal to 859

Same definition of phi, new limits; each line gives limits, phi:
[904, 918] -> 486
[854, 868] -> 526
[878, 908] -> 1089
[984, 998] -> 477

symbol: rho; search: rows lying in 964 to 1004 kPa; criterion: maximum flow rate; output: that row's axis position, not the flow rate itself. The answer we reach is 971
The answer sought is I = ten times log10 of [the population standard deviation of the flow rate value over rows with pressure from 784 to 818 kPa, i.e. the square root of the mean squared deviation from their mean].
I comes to 4.5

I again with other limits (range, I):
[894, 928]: 2.1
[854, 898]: 0.9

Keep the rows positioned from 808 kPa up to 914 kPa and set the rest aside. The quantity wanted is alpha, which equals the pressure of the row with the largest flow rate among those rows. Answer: 876 kPa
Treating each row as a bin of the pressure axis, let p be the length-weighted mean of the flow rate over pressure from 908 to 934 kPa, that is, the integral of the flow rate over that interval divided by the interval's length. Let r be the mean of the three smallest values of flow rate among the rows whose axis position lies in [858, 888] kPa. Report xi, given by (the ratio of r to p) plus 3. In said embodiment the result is 4.02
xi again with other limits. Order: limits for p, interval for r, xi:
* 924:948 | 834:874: 4.01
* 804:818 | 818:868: 3.97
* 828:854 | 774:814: 3.81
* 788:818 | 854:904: 4.10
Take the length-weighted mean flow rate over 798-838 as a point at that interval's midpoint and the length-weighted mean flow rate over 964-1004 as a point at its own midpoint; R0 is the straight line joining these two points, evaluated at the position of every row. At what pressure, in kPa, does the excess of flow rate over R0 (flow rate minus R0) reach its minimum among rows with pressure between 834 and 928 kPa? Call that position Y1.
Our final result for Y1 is 911 kPa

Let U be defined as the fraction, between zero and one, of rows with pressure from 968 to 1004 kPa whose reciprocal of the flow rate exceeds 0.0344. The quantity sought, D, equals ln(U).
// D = -0.6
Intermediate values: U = 0.57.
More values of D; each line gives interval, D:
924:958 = -0.6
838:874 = -1.9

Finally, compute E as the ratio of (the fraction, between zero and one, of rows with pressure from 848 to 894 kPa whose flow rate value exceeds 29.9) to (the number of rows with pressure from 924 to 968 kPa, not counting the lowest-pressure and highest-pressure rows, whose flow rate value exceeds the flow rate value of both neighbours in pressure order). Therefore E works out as 0.33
